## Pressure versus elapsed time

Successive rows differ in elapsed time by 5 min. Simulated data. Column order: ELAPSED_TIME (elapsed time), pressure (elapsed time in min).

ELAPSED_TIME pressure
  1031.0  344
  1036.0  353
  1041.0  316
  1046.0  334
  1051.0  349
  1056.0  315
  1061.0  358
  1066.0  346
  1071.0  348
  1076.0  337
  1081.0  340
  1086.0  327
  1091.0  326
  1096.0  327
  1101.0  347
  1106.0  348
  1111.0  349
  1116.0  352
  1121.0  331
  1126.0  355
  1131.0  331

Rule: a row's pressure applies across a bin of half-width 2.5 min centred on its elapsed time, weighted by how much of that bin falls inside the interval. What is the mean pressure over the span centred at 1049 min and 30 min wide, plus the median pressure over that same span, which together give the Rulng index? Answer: 679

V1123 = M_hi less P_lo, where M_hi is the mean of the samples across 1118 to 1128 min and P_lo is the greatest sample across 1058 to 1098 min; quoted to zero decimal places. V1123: -15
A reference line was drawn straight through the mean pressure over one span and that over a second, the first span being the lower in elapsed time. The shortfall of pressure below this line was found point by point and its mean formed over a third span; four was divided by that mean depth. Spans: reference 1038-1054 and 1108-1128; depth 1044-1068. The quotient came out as -0.7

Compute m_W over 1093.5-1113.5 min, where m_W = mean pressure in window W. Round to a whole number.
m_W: 343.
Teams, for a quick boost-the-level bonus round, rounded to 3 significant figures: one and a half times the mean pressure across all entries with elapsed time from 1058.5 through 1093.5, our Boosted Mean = 510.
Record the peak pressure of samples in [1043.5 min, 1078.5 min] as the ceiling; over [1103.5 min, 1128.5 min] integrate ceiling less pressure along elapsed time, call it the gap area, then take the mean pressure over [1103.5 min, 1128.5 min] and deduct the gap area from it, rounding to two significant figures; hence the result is 72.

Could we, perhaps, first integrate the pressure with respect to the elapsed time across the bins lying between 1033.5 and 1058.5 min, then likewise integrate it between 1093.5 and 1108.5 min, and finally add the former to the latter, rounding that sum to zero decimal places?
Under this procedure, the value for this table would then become 13445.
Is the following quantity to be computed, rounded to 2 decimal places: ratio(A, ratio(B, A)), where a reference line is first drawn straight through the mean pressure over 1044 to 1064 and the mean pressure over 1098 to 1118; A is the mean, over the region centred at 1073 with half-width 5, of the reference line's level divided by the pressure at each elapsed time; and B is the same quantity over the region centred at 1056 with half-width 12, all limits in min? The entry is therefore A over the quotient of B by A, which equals 1.00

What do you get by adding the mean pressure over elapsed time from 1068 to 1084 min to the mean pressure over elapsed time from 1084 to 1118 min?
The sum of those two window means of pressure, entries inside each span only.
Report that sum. 681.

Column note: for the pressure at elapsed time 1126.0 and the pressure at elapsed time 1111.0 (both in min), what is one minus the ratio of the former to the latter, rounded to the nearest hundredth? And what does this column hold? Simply -0.02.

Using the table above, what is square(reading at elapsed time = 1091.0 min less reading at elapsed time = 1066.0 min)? 400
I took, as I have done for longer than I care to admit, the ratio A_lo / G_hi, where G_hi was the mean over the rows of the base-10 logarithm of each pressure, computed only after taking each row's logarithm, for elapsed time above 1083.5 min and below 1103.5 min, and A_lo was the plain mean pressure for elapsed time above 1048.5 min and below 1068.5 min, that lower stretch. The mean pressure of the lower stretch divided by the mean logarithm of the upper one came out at 136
